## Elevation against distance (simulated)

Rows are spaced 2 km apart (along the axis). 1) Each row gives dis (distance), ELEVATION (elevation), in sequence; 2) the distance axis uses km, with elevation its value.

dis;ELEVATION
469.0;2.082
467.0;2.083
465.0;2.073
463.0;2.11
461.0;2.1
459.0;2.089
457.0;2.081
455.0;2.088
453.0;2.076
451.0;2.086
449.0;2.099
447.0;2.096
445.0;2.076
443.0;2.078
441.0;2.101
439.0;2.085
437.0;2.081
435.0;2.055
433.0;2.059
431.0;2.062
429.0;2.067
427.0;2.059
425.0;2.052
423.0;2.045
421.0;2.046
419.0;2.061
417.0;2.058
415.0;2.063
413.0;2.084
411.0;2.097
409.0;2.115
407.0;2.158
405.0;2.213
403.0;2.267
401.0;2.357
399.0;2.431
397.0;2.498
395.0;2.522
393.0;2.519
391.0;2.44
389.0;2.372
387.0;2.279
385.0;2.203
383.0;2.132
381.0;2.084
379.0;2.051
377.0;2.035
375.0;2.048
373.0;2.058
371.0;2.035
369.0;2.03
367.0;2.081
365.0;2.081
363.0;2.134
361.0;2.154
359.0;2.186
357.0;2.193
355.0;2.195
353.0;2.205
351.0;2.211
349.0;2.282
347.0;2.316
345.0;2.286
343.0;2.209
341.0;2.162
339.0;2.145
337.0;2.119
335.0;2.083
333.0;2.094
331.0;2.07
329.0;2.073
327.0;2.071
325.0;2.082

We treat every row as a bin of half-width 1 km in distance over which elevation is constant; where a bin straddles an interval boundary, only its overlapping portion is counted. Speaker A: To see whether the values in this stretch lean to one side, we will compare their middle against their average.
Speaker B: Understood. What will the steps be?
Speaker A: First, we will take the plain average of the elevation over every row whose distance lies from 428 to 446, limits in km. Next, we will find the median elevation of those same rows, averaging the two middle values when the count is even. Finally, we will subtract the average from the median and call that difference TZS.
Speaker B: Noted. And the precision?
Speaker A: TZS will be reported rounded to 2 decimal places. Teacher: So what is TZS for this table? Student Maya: 0.00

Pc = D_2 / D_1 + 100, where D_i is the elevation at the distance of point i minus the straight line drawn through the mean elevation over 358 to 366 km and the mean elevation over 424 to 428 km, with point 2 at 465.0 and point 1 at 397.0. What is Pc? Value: 100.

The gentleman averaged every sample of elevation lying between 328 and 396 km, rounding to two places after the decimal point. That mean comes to 2.18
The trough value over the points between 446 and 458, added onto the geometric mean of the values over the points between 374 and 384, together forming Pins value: 4.15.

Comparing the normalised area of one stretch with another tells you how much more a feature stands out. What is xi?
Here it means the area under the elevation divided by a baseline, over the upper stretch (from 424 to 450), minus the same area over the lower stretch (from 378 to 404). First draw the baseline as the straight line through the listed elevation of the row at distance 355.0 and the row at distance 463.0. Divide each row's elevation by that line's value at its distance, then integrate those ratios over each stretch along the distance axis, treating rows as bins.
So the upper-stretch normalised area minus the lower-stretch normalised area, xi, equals -2.5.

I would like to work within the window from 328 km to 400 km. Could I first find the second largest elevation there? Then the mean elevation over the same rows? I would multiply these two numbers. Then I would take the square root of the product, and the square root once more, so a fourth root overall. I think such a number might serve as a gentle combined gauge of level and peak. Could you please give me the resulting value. 1.53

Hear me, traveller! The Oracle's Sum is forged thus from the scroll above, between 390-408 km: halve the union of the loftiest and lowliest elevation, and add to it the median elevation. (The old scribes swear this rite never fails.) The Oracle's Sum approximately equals 4.77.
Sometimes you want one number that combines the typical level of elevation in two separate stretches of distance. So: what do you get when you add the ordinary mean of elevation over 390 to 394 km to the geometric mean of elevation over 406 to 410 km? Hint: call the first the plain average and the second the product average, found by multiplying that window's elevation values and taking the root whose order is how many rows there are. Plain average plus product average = 4.62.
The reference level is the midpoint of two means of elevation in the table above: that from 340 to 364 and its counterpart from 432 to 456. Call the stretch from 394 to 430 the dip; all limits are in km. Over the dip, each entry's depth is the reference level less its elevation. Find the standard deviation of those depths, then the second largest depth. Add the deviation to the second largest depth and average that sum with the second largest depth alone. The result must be 0.18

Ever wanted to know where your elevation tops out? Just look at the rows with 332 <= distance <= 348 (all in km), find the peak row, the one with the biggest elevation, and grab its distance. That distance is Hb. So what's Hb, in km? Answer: 347.0 km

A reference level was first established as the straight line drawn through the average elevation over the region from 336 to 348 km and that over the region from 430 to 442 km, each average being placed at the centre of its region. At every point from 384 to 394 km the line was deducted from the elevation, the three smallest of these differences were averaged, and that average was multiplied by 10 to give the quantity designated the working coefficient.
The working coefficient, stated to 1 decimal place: 1.4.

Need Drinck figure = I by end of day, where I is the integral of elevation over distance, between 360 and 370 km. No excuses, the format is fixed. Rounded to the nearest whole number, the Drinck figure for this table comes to 21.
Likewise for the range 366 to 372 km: 12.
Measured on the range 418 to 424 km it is 12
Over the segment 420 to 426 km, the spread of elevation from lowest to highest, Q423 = 0.007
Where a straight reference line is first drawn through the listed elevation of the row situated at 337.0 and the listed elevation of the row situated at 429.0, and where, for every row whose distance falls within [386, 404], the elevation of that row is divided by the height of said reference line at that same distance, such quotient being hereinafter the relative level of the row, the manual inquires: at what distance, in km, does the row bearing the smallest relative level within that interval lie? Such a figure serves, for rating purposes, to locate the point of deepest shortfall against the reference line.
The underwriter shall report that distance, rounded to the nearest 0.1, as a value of 403.0 km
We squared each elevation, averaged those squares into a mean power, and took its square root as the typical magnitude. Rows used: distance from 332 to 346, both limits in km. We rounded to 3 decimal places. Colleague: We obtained 2.158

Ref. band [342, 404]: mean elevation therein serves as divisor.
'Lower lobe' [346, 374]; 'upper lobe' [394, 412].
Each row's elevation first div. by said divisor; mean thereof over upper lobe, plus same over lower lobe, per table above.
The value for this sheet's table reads 2.00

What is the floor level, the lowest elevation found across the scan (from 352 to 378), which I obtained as 2.03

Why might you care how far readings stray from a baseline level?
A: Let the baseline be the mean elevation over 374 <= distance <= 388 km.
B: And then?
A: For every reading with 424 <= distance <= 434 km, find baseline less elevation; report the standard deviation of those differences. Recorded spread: 0.005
